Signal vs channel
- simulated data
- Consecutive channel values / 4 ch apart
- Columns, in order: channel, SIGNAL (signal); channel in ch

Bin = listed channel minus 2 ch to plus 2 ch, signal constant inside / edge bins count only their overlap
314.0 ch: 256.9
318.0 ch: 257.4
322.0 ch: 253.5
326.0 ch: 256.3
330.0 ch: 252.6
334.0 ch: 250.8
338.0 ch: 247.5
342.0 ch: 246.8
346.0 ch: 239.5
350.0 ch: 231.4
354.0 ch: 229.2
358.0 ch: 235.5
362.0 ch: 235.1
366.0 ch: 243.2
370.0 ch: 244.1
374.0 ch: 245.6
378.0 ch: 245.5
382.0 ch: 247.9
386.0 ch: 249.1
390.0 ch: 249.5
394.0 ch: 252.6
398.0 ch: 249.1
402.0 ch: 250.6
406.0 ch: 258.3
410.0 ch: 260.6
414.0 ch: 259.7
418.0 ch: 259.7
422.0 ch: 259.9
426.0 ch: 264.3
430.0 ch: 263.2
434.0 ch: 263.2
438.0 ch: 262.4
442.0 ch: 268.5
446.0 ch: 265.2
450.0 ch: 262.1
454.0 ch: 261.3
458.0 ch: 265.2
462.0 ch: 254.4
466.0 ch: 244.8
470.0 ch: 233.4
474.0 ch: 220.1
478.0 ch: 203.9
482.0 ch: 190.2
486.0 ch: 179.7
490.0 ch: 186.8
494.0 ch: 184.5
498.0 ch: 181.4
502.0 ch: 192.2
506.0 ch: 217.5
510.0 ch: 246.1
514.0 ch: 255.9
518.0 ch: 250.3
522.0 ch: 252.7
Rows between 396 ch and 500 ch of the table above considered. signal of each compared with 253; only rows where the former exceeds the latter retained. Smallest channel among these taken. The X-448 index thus 406.0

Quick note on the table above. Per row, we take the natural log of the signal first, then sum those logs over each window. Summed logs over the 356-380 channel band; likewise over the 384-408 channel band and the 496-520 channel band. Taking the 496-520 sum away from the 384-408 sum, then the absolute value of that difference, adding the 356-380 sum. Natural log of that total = 3.52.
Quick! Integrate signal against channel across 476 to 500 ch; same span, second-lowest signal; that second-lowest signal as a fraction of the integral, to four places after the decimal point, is 0.0403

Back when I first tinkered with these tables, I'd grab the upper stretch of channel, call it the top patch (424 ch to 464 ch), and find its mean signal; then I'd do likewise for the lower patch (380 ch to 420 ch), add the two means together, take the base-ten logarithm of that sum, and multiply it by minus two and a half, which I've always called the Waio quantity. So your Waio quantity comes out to -6.78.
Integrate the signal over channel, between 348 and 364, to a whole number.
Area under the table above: 3725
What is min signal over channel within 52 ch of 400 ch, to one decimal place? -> 229.2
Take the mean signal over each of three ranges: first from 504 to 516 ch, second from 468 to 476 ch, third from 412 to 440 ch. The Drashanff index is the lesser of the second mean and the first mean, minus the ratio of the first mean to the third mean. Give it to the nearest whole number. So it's 226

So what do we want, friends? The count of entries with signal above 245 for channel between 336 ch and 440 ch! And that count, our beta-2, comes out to 19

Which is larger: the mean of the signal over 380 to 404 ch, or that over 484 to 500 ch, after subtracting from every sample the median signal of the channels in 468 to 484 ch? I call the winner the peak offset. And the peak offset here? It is 38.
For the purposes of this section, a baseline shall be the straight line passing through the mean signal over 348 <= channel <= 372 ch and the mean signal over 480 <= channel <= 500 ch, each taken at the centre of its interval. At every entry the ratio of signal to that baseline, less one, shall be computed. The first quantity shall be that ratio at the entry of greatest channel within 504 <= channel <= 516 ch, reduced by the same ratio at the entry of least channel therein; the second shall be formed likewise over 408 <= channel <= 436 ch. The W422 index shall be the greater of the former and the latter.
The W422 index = 0.24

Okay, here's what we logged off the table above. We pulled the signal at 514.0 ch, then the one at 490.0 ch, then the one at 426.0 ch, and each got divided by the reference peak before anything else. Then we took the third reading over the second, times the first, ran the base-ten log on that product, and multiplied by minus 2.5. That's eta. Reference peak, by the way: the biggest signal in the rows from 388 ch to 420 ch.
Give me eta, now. -0.36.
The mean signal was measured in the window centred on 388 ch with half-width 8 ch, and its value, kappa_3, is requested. 250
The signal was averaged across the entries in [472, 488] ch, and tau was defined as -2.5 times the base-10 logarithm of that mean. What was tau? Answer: -5.74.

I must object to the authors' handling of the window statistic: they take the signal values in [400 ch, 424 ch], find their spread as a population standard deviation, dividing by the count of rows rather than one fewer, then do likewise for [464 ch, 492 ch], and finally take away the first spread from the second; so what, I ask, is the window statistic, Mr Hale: 20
